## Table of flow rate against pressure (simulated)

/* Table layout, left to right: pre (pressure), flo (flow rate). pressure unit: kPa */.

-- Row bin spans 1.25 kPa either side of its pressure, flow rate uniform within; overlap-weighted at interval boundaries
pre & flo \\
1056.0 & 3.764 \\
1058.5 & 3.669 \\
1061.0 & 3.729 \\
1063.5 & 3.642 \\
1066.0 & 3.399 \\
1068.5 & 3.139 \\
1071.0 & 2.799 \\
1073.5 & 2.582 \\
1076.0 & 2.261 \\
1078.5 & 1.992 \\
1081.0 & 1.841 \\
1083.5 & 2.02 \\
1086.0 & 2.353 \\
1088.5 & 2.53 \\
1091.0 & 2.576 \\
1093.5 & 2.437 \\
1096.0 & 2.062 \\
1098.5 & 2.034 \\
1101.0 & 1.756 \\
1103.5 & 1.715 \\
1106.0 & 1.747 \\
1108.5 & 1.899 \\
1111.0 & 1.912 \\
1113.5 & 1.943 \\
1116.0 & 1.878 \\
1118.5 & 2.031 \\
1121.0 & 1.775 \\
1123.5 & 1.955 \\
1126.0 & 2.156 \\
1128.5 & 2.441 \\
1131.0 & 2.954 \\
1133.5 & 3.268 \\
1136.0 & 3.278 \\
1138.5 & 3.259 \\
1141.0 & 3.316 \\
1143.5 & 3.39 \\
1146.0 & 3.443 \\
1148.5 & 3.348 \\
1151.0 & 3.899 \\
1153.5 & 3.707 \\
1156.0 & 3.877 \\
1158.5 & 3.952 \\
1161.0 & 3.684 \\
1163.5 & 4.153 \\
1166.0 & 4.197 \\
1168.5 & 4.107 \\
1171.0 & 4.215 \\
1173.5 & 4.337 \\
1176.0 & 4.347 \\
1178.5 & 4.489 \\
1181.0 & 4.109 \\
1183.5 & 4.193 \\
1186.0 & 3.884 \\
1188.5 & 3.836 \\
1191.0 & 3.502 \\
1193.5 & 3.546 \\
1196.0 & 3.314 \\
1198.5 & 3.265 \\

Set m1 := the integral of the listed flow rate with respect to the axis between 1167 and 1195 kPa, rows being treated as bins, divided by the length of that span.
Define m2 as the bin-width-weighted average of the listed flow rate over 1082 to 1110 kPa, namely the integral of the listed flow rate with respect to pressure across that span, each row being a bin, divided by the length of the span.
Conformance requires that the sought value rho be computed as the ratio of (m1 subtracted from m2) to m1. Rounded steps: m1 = 4.0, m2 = 2.1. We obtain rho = -0.5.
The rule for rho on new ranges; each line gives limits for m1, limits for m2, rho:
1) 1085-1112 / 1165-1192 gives 1.0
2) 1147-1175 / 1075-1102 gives -0.5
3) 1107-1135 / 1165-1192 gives 0.9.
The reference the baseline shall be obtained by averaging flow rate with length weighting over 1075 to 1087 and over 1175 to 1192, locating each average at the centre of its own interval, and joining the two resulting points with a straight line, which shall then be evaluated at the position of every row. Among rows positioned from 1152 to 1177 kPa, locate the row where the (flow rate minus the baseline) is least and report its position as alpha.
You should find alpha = 1161.0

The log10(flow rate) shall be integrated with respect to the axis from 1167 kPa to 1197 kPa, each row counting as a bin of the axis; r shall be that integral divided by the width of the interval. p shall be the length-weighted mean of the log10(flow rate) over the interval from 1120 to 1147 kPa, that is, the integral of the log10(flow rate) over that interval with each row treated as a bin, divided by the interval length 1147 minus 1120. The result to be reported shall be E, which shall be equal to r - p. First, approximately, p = 0.44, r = 0.60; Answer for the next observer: 0.2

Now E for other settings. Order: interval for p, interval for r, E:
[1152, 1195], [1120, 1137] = -0.2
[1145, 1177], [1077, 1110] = -0.3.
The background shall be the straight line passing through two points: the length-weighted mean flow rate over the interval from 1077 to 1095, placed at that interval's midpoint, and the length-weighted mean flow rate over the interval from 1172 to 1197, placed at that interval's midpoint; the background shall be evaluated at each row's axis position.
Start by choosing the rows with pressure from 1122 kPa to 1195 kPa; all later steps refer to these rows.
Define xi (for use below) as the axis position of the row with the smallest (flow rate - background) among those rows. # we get 1123.5 kPa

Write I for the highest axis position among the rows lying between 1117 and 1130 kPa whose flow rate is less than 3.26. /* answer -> 1128.5 kPa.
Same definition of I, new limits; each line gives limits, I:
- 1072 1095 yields 1093.5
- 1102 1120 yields 1118.5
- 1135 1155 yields 1138.5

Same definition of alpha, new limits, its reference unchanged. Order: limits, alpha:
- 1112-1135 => 1121.0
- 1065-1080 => 1078.5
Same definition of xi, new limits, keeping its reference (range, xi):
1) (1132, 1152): 1148.5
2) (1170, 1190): 1188.5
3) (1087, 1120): 1116.0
